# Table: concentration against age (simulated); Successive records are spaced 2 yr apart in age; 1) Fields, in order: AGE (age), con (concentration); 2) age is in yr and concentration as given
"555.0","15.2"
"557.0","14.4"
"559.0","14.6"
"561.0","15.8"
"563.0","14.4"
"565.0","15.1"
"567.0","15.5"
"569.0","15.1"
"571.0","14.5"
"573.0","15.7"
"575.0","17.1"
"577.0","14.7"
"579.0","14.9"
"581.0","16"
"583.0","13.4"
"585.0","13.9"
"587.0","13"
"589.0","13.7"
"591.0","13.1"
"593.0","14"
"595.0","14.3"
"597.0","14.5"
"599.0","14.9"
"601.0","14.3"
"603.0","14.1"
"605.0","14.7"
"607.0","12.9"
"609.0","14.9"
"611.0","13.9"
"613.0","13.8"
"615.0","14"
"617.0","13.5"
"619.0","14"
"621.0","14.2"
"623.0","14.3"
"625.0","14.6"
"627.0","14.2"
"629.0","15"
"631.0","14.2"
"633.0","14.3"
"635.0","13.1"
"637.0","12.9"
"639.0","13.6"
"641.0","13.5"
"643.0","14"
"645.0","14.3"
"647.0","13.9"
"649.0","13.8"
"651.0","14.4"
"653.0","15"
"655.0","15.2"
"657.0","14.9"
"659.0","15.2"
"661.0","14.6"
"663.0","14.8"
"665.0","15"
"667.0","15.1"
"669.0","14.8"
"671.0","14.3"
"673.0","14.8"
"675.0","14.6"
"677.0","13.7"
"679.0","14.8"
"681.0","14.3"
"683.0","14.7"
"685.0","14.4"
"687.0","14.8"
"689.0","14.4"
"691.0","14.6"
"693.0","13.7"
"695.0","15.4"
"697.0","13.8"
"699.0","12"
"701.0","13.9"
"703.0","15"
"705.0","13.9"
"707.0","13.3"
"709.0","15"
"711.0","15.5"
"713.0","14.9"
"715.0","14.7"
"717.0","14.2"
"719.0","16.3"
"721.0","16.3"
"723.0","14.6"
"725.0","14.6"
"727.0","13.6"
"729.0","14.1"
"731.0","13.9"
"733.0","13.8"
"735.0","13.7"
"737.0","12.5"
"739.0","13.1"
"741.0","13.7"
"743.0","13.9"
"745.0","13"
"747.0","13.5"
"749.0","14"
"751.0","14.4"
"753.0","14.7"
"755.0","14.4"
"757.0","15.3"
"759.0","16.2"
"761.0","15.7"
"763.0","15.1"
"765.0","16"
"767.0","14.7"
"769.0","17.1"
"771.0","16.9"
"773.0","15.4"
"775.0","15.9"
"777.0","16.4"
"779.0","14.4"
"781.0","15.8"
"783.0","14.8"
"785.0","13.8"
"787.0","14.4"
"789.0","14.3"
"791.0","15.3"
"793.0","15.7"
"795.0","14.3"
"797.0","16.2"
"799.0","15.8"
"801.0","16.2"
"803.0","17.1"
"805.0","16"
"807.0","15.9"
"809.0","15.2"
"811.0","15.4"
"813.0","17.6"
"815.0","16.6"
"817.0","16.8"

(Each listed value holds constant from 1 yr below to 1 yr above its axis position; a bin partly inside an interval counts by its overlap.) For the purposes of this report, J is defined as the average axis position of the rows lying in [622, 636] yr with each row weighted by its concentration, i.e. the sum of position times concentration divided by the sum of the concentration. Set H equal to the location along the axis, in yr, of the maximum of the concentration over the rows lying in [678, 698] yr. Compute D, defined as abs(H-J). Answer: 66.1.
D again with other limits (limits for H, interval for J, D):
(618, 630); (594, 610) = 27.0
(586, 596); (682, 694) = 92.9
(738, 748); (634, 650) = 100.9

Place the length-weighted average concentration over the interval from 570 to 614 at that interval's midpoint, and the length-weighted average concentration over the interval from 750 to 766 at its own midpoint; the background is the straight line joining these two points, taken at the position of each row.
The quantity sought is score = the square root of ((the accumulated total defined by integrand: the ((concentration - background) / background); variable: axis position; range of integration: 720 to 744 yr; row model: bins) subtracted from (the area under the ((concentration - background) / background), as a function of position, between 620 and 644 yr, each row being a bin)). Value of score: 0.89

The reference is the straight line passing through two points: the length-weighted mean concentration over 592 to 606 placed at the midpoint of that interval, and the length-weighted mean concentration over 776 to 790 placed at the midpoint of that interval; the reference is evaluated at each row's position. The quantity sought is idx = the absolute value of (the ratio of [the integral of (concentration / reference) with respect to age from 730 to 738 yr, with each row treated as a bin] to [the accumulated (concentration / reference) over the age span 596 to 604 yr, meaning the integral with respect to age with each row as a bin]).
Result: 0.91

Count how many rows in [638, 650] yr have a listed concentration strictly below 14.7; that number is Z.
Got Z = 6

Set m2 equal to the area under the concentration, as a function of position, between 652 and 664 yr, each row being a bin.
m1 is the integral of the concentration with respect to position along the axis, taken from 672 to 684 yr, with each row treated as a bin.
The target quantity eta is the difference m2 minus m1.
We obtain 6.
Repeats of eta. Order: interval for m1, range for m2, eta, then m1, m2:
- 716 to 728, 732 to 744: -18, 179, 161.4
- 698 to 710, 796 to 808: 28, 166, 194.4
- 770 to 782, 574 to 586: -10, 190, 180.0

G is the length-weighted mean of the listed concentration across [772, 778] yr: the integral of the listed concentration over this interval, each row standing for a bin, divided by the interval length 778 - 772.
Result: 15.9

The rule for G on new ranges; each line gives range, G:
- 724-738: 13.7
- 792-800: 15.5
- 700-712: 14.4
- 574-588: 14.7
